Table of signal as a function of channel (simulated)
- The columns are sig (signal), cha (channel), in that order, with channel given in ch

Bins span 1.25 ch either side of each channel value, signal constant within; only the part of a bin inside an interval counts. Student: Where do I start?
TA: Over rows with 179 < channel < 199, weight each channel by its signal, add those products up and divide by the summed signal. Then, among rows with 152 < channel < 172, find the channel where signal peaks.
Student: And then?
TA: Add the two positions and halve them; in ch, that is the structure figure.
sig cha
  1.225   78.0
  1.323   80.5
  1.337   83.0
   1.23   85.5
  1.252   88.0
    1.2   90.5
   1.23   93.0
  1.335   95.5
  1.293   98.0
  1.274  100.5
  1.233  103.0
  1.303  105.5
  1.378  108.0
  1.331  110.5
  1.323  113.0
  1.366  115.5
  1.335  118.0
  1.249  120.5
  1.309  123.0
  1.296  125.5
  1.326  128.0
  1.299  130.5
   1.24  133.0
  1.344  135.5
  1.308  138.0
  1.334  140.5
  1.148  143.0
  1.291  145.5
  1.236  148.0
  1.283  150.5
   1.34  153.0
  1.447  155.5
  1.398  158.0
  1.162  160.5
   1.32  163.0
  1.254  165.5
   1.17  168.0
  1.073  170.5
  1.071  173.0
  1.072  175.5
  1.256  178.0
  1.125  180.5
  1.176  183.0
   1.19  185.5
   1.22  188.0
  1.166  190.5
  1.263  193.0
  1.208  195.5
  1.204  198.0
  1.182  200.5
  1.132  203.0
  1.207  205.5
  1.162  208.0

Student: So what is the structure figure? 172.4 ch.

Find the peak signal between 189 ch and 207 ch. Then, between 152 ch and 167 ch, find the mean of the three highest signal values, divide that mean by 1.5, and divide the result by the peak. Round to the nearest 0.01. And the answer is 0.74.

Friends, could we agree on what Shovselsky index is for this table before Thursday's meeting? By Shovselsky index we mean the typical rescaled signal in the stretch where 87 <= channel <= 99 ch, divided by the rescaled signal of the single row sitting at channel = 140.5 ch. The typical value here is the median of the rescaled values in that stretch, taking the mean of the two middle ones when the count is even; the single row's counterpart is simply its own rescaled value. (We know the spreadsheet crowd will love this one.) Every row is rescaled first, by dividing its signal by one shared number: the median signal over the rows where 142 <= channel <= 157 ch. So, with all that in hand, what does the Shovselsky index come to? 0.94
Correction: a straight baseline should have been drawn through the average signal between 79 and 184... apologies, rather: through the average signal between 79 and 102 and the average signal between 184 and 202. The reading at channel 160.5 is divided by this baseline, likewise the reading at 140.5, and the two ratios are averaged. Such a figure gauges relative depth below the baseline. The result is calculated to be 1.01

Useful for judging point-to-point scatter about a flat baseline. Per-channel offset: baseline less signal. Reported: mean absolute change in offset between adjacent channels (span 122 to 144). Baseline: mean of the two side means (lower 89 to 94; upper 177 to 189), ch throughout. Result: 0.060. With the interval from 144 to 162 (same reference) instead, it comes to 0.092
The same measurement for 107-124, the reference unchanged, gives 0.046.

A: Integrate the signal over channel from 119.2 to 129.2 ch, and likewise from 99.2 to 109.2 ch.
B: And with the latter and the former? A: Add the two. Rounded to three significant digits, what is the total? 25.9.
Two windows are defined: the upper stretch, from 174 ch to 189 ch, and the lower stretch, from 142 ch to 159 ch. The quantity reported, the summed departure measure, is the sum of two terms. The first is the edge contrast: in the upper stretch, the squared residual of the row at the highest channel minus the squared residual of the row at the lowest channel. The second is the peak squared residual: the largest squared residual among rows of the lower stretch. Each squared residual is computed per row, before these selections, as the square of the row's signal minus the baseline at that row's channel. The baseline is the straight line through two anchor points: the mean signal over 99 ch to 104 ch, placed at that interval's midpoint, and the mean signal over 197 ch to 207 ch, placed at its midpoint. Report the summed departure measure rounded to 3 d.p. 0.038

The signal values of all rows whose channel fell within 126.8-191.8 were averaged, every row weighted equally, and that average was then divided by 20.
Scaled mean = 0.0620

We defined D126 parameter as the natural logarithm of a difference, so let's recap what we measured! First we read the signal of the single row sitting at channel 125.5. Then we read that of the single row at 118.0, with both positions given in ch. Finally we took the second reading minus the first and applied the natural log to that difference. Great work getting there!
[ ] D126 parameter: -3.2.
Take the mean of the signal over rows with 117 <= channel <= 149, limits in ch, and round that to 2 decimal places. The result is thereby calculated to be 1.29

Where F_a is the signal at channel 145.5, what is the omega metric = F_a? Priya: 1.291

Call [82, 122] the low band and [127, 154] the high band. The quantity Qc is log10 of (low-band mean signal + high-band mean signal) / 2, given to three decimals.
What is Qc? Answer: 0.110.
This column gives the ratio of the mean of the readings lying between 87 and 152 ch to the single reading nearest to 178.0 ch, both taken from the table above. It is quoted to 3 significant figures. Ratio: 1.03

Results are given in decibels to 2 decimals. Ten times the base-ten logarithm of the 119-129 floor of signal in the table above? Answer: 0.97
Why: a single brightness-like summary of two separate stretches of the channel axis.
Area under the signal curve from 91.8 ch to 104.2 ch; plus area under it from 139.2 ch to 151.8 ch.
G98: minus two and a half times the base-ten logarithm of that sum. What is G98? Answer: -3.75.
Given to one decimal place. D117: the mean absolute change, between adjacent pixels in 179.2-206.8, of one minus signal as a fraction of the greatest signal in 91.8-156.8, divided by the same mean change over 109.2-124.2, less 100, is -99.0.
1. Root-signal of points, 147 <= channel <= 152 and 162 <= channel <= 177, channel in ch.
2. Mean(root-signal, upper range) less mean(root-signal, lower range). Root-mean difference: -0.05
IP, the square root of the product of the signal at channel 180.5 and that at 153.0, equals 1.23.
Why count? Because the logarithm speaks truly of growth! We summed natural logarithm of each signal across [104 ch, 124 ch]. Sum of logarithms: 2.2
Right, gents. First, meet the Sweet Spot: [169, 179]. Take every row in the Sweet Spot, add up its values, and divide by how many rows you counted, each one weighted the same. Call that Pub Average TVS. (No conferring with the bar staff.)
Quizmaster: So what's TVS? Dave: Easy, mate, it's 1.12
